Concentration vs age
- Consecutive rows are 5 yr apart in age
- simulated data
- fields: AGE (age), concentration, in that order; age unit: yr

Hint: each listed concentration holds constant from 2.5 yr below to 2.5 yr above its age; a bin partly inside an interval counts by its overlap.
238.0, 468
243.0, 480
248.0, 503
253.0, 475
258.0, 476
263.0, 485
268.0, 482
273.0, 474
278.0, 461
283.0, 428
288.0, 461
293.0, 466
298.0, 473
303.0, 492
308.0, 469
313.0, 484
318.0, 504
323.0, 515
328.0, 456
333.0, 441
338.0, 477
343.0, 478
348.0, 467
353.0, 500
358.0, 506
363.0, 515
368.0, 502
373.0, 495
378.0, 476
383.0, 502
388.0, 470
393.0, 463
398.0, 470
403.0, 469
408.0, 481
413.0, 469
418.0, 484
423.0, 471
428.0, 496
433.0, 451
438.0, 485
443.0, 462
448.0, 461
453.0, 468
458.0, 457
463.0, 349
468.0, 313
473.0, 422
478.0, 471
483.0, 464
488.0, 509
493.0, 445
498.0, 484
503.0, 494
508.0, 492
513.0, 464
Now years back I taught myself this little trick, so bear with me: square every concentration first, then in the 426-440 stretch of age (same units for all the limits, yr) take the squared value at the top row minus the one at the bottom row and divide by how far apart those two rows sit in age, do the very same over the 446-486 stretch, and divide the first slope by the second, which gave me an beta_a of -13.6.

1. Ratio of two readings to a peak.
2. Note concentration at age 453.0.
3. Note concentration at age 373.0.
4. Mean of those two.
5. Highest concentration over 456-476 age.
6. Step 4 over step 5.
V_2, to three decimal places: 1.054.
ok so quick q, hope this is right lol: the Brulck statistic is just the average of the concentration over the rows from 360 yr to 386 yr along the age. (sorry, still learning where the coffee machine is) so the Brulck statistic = 498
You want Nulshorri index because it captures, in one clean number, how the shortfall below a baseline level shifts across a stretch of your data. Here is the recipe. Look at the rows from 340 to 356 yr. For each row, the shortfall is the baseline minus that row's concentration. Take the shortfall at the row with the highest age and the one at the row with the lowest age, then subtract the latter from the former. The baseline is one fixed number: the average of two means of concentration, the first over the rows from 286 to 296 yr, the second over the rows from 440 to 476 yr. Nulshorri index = -22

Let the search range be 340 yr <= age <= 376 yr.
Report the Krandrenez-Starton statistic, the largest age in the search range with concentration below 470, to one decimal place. 348.0 yr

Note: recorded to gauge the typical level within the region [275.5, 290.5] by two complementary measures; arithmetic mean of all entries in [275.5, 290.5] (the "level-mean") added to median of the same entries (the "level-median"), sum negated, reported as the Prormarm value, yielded -911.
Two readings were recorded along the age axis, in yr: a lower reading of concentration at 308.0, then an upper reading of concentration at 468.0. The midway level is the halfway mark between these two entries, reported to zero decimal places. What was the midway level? 391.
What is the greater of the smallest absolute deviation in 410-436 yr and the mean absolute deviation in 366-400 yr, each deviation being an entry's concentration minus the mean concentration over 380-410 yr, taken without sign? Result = 14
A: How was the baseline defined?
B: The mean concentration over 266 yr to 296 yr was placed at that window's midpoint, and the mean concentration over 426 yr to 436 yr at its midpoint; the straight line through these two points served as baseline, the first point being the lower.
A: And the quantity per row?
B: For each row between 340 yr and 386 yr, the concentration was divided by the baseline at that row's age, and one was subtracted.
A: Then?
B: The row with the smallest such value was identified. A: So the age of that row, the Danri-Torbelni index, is 348.0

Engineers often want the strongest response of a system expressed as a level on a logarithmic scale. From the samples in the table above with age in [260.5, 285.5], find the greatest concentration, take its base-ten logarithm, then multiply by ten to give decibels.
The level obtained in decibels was 26.86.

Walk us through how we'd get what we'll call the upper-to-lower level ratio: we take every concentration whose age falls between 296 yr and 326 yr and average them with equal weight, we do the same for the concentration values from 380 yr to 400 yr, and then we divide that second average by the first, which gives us 0.97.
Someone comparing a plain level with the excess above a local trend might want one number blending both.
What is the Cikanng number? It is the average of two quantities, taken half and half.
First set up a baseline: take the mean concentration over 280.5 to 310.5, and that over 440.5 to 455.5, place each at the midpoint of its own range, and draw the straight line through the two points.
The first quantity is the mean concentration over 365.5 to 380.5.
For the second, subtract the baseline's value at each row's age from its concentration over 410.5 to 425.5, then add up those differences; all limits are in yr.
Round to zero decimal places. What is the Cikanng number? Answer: 262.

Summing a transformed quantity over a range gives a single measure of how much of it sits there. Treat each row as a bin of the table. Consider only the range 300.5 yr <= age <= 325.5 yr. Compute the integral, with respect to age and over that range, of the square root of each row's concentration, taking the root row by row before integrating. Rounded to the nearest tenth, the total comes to 554.9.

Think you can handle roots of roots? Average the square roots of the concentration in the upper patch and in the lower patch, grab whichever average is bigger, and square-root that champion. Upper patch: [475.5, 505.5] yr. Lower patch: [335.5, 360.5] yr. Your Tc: 4.69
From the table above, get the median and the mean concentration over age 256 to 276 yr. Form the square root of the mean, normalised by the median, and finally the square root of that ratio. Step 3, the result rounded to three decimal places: 0.214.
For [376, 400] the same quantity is 0.215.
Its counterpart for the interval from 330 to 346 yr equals 0.213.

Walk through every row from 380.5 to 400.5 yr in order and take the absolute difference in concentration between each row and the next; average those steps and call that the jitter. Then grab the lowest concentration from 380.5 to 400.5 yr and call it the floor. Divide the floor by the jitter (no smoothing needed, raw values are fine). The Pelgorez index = 30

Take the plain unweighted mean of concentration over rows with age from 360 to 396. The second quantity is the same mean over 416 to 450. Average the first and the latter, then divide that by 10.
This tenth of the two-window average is 48.1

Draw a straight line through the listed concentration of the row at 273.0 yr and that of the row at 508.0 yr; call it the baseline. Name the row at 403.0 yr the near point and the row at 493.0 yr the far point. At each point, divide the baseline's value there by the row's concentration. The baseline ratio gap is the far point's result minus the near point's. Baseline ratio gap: 0.071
